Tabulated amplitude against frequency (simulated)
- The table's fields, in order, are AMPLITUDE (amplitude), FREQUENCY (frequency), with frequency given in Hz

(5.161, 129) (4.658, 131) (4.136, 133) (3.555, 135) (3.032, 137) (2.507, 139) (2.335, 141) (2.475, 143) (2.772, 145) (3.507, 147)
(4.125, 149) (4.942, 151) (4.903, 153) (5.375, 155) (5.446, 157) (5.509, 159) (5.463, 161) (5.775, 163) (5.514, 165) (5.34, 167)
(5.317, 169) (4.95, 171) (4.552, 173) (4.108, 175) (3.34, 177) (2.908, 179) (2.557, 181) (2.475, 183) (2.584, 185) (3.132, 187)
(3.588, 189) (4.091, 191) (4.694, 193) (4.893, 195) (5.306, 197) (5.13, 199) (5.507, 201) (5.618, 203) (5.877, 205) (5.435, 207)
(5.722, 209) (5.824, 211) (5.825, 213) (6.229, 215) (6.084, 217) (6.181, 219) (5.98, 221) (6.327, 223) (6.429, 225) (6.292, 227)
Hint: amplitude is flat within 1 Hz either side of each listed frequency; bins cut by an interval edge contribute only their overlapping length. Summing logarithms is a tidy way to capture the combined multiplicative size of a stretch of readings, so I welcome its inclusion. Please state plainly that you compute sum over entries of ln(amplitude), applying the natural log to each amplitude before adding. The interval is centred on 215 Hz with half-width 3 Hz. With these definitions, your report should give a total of 5.4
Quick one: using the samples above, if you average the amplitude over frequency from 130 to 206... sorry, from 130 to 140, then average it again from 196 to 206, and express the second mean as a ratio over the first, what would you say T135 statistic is 1.5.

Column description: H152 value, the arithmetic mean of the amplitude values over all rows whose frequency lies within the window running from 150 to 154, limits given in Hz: 4.9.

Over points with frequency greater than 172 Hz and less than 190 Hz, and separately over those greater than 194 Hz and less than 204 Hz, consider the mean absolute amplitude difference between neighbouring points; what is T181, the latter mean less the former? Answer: -0.13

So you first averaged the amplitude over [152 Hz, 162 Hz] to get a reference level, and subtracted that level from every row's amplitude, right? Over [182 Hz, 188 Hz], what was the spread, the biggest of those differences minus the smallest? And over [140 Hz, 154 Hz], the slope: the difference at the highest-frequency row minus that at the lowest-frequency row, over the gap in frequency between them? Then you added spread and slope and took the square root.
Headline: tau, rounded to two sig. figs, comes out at 0.93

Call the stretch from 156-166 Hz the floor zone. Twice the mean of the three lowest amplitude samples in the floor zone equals 10.9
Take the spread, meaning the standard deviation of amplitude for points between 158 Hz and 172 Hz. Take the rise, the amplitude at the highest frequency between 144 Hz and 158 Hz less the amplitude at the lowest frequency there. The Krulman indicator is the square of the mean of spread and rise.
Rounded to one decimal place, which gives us 2.1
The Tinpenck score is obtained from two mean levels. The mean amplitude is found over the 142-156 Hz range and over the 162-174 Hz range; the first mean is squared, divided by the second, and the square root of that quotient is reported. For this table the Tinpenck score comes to 1.8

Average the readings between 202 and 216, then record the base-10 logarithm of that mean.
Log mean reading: 0.76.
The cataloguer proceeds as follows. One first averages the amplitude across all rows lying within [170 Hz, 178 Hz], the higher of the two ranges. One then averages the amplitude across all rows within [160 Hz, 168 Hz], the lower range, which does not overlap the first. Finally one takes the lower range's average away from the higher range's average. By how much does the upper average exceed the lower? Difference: -1.3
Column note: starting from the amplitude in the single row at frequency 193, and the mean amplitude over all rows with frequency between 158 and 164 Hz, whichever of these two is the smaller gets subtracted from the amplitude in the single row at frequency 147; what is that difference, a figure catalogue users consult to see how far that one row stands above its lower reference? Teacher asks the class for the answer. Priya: -1.2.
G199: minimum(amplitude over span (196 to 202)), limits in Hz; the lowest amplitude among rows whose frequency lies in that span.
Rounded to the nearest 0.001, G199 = 5.130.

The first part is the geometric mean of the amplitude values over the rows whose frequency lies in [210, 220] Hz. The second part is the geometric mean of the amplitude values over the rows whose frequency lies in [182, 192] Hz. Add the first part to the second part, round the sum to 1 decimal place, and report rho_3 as 9.1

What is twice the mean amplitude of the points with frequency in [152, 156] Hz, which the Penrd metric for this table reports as 10.3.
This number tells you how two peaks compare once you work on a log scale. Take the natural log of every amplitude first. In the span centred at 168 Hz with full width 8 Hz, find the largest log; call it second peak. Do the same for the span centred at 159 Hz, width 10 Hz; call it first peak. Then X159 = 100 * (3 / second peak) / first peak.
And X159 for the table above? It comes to 100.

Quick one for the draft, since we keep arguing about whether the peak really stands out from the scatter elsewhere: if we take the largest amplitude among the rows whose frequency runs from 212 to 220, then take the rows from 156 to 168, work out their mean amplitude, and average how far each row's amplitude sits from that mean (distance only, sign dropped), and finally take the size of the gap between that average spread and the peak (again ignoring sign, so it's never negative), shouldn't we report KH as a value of 6.1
